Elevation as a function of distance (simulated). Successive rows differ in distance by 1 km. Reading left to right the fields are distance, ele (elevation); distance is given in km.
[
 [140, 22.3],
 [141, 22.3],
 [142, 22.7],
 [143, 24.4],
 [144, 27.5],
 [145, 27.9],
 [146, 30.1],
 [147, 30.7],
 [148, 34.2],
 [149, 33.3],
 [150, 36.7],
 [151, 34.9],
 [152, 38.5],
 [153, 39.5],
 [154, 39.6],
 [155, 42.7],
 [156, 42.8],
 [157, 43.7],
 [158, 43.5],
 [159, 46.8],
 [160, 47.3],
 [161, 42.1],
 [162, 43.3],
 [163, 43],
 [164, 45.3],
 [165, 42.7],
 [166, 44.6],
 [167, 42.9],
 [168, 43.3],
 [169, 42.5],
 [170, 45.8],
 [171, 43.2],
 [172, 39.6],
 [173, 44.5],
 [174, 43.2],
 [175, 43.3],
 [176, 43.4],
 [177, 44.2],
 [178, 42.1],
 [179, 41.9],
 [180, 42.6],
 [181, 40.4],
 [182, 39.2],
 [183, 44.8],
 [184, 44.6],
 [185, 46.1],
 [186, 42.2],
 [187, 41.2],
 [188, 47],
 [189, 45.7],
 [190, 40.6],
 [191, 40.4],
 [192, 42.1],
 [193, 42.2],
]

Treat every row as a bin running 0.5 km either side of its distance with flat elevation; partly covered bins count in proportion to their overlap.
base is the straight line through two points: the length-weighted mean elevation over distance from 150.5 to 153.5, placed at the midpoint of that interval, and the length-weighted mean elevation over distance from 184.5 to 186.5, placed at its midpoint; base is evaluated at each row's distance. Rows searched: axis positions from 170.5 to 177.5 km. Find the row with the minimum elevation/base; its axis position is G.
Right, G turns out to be 172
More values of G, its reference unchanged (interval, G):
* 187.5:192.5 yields 191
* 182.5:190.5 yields 190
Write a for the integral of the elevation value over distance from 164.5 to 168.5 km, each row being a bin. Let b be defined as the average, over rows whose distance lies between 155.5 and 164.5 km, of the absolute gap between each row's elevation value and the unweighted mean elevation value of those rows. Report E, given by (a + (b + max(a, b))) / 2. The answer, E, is 174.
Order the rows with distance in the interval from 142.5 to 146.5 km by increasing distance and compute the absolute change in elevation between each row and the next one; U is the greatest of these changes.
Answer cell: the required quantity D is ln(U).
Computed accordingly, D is 1.1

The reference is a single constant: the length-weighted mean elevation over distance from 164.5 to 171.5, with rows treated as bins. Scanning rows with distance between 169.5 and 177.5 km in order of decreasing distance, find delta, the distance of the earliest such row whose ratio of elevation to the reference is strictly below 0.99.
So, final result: 172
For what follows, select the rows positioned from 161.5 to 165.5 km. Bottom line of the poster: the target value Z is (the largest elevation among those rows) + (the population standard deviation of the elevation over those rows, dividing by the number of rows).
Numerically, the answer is 46.3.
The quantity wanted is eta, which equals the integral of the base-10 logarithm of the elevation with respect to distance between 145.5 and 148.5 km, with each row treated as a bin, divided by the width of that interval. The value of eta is 1.50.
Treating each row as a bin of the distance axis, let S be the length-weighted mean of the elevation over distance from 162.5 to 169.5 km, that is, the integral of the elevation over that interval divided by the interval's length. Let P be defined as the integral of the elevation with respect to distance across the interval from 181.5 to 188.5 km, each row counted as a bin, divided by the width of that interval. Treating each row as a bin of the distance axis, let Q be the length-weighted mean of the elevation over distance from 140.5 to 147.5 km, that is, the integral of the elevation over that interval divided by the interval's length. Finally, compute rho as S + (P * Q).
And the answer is 1199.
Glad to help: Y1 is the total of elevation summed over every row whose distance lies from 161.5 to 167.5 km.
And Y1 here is 262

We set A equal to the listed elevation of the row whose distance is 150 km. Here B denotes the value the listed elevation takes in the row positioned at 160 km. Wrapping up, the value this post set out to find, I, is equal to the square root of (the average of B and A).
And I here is 6.48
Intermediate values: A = 36.7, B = 47.3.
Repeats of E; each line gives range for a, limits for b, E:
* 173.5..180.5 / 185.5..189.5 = 302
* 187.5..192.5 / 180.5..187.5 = 217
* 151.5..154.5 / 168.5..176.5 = 118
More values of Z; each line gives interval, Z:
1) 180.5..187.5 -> 48.5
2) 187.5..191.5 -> 50.0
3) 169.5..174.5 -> 47.9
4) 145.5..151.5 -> 39.0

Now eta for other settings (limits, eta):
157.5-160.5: 1.66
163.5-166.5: 1.65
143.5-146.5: 1.45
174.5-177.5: 1.64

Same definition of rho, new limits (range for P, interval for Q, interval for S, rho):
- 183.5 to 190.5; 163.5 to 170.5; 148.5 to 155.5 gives 1964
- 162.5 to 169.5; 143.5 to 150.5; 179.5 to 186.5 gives 1412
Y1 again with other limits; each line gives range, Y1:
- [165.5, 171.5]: 262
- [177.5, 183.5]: 251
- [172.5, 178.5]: 261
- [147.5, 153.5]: 217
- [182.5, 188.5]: 266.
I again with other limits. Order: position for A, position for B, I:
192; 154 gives 6.39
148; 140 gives 5.32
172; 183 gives 6.50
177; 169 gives 6.58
